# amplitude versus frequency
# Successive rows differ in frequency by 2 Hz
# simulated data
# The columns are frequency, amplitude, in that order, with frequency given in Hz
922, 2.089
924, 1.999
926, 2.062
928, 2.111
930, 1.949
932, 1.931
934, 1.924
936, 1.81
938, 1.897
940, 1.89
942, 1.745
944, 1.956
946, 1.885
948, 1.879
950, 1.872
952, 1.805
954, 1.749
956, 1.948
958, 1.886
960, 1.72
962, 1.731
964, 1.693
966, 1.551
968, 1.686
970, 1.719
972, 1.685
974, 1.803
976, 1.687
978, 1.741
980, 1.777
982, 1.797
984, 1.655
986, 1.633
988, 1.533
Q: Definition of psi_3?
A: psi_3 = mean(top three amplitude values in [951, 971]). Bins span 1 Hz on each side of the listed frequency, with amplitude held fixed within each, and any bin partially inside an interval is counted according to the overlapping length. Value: 1.88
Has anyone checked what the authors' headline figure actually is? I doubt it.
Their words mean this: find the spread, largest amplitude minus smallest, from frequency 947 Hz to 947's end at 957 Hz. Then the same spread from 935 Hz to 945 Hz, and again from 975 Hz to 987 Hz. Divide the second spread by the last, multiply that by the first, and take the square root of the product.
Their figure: 0.51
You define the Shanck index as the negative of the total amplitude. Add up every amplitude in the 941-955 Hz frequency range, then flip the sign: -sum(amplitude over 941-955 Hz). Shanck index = -13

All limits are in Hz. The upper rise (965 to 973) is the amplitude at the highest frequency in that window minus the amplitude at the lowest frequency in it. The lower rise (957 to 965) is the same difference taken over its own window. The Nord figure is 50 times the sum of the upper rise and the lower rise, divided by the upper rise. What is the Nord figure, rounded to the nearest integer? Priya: -22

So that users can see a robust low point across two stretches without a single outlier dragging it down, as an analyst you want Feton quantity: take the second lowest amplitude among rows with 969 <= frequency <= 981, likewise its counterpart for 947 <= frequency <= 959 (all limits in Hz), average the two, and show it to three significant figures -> 1.75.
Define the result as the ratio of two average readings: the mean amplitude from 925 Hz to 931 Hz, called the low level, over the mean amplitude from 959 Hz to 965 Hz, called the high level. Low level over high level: 1.19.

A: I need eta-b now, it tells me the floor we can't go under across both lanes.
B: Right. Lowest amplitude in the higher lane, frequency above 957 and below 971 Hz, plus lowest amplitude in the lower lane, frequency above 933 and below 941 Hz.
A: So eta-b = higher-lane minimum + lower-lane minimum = 3.36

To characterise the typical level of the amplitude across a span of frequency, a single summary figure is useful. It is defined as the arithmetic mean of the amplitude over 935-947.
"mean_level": 1.86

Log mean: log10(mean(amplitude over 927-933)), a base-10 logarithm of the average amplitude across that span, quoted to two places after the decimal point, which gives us 0.30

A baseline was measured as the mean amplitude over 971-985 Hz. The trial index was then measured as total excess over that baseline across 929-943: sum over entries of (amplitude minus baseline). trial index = 1.00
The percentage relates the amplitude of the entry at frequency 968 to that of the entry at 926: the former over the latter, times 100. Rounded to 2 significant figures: 82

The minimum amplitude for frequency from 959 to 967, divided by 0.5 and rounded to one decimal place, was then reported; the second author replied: 3.1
